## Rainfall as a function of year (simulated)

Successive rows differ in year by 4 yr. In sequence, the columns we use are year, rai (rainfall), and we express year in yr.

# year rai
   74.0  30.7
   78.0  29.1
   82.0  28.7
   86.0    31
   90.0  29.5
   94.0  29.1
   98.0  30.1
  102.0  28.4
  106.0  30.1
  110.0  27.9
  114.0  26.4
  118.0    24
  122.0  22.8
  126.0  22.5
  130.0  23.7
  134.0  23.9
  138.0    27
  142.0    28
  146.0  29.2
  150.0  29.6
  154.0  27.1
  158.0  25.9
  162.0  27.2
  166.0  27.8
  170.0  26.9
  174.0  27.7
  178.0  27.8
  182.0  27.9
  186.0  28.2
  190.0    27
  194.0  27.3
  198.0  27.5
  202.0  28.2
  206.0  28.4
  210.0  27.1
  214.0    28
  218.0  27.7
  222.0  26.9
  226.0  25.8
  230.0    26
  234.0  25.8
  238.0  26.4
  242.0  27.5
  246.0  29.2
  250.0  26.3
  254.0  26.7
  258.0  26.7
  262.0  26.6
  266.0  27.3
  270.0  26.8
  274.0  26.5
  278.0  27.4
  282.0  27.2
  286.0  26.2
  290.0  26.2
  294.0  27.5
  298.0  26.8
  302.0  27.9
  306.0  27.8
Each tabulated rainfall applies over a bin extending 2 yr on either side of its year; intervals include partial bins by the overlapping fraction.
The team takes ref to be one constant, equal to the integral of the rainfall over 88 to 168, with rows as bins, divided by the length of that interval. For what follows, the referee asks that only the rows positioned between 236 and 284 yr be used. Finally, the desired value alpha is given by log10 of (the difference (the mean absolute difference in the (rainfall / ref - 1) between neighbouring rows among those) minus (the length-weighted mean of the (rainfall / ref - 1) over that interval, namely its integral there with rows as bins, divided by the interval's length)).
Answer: -1.6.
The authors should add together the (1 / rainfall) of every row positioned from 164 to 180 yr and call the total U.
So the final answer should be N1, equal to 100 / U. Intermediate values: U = 0.145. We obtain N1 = 689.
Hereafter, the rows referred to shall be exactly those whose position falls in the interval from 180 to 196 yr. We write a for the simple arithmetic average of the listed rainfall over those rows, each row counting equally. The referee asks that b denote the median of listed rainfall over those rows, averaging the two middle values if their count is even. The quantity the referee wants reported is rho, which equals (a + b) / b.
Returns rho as 2.000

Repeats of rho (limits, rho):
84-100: 2.004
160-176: 1.998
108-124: 2.003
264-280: 1.998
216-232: 2.006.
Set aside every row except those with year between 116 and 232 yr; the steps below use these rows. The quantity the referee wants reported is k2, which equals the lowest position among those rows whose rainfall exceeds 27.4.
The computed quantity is 142.0 yr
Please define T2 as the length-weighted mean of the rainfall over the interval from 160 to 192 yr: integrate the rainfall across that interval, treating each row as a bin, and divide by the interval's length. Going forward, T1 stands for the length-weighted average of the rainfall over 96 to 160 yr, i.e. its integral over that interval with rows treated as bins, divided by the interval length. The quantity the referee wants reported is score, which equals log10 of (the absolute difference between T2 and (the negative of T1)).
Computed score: 1.734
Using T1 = 26.7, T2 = 27.6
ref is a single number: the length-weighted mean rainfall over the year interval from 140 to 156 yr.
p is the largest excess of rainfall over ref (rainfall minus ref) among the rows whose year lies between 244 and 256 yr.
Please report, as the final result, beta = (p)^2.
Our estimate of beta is 0.5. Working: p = 0.7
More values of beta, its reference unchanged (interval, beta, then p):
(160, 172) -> 0.5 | -0.7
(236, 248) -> 0.5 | 0.7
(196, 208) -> 0.0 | -0.1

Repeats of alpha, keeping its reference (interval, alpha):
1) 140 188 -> -2.5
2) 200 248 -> -1.7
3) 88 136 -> -1.2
